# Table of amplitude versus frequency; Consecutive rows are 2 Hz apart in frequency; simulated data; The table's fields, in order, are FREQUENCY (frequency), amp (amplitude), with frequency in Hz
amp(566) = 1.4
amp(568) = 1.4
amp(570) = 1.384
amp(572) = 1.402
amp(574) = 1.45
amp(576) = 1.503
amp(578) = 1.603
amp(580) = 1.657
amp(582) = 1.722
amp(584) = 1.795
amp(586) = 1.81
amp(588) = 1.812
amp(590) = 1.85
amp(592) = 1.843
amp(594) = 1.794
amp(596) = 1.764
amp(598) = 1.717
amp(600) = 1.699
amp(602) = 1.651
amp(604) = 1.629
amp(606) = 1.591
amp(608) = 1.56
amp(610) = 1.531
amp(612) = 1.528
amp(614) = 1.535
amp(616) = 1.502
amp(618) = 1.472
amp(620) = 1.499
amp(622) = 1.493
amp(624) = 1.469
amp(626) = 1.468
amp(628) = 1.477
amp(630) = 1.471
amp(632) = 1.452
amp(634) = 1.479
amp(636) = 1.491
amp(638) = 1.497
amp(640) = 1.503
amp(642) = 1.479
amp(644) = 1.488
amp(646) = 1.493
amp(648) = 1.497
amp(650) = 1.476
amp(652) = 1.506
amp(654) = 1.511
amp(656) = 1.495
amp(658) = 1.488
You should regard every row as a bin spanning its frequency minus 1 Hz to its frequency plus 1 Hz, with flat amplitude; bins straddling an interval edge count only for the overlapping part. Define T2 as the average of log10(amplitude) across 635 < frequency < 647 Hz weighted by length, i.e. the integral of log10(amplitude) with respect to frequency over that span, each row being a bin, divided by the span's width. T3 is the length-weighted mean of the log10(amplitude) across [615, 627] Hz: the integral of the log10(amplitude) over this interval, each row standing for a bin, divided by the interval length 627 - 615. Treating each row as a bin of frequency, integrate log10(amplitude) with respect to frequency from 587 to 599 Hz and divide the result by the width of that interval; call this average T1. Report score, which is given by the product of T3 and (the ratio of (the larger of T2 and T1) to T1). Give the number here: 0.171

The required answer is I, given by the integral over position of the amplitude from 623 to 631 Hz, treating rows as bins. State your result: 11.8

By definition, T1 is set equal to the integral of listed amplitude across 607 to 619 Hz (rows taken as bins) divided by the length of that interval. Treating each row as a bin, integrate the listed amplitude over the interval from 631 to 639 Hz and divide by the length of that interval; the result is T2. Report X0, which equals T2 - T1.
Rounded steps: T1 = 1.52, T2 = 1.48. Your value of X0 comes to 0.0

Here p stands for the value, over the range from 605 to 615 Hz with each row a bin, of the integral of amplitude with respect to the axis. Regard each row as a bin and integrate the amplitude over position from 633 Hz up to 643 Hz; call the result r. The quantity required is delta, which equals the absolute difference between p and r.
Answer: 0.6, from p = 15.5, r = 14.9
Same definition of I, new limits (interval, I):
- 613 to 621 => 12.0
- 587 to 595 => 14.6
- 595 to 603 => 13.7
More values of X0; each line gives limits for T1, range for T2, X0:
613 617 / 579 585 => 0.2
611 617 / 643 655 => 0.0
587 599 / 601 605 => -0.2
